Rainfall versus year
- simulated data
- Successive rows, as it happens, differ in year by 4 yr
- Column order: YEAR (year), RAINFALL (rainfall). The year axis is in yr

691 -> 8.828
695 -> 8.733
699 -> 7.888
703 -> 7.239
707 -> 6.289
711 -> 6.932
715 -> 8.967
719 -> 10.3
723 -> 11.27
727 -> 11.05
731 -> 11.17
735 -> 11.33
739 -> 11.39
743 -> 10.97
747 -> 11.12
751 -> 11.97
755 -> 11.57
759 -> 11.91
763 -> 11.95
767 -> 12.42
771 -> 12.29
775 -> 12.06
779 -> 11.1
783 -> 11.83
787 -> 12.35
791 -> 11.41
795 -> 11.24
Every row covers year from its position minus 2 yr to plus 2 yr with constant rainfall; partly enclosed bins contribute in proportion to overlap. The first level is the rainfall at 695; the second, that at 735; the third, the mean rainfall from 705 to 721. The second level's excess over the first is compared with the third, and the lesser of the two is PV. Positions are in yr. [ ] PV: 2.6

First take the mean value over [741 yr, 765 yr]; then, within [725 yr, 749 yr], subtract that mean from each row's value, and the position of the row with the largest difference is 739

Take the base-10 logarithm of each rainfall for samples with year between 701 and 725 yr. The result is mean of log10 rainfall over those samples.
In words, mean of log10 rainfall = 0.919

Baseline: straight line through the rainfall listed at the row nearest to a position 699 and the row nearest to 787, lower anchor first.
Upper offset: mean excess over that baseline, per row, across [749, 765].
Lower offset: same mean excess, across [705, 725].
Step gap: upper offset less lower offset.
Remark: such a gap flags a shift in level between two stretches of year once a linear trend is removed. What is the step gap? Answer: 1.0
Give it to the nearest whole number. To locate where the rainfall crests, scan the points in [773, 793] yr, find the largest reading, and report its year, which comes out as 787 yr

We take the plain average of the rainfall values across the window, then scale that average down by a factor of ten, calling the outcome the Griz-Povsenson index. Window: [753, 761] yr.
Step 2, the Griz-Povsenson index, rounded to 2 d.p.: 1.17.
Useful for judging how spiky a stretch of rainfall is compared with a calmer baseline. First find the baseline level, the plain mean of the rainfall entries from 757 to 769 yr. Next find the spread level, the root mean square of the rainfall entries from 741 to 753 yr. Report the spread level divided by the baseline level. 0.94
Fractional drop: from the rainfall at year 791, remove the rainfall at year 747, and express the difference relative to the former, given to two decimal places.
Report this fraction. 0.03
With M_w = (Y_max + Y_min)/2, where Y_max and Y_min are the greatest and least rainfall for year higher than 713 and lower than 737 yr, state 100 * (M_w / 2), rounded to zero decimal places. 507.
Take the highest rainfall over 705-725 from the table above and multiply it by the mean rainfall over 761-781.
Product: 135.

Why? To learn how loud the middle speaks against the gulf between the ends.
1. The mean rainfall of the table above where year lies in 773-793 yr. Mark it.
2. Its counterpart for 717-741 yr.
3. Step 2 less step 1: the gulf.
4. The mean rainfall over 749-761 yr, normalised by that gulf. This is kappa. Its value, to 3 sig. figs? -17.8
